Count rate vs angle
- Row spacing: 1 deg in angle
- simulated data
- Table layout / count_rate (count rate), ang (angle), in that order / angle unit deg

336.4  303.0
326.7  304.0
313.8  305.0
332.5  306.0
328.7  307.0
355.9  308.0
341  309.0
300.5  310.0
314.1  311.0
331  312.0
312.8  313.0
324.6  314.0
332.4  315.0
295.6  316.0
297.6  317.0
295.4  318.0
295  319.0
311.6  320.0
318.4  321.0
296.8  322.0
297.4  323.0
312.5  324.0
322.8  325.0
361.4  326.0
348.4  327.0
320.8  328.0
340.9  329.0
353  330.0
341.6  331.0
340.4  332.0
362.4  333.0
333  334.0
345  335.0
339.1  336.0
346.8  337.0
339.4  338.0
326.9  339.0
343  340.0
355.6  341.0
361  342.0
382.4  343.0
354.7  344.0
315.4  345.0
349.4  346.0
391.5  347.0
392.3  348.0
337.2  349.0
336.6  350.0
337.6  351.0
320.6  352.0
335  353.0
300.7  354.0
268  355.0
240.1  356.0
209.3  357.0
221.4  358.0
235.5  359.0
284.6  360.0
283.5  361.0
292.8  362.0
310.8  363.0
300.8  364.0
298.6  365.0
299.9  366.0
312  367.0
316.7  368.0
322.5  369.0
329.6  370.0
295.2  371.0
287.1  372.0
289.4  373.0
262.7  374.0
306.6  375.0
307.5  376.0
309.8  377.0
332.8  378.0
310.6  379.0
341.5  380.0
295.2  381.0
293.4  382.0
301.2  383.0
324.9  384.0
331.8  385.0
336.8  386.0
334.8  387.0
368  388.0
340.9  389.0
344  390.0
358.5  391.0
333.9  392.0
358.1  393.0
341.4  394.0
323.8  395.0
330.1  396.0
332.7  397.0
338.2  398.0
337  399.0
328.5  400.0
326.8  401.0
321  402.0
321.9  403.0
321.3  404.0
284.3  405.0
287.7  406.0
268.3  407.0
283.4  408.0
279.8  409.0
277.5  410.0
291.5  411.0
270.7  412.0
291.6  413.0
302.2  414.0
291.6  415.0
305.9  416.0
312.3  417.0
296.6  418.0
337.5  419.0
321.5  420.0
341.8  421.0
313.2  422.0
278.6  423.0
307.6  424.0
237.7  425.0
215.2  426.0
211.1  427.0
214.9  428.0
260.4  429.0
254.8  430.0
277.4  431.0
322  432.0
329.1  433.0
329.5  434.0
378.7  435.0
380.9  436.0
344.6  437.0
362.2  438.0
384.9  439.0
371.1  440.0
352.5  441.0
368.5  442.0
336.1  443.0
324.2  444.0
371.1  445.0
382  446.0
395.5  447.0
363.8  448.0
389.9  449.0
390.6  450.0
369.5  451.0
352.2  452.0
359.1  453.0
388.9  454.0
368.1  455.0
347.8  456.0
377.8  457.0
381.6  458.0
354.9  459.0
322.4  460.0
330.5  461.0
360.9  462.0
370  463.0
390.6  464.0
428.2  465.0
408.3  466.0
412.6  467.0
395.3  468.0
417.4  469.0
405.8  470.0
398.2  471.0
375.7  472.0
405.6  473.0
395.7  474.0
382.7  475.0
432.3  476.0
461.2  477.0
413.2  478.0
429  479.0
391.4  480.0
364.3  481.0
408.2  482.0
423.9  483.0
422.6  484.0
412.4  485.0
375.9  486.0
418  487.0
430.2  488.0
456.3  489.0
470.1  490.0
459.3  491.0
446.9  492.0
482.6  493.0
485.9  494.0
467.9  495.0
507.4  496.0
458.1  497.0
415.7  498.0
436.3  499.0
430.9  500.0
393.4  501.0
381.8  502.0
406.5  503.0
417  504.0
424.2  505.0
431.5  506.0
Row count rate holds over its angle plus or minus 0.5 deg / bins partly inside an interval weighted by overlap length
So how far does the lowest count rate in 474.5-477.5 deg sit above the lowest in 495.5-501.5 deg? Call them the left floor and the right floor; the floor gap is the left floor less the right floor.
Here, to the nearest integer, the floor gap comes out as -11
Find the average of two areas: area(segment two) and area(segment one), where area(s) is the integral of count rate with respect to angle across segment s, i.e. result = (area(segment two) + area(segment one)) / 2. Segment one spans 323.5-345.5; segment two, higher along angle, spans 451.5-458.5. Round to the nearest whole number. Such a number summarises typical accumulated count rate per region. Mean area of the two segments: 5061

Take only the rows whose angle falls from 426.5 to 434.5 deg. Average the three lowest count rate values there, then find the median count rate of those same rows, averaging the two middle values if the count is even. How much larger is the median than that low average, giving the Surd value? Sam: 42.0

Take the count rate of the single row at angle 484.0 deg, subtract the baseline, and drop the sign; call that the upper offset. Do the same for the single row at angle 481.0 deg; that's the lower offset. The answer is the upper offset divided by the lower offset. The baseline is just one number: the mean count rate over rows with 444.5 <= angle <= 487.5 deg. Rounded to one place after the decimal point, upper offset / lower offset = 1.3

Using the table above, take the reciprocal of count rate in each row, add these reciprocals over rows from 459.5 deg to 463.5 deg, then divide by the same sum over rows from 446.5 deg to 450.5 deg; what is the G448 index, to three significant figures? 1.12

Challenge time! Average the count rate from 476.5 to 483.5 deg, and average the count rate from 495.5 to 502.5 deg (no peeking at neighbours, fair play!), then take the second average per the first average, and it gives 1.05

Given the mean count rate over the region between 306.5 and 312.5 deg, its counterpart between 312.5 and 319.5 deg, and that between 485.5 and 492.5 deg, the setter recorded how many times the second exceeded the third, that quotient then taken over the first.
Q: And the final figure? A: 0.0021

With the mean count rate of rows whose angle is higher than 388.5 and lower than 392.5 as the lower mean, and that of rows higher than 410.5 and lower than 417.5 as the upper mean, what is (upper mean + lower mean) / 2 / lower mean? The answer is 0.93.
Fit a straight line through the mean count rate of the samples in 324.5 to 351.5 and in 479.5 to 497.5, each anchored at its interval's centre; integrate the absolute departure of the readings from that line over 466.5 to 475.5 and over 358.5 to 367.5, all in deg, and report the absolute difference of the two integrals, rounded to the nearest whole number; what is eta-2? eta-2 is 386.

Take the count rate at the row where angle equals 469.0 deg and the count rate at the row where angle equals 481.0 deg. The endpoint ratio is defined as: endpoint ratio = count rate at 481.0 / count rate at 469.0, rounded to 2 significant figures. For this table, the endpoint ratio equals 0.87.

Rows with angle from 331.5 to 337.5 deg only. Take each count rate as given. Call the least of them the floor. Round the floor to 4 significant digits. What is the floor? 333.0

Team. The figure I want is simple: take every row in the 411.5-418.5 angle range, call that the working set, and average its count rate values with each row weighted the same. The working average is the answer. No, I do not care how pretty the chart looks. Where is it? 296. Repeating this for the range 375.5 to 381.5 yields 316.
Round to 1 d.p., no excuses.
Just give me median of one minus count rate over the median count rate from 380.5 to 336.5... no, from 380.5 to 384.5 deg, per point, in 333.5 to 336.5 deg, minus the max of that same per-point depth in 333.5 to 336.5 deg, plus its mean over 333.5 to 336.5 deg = -0.2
